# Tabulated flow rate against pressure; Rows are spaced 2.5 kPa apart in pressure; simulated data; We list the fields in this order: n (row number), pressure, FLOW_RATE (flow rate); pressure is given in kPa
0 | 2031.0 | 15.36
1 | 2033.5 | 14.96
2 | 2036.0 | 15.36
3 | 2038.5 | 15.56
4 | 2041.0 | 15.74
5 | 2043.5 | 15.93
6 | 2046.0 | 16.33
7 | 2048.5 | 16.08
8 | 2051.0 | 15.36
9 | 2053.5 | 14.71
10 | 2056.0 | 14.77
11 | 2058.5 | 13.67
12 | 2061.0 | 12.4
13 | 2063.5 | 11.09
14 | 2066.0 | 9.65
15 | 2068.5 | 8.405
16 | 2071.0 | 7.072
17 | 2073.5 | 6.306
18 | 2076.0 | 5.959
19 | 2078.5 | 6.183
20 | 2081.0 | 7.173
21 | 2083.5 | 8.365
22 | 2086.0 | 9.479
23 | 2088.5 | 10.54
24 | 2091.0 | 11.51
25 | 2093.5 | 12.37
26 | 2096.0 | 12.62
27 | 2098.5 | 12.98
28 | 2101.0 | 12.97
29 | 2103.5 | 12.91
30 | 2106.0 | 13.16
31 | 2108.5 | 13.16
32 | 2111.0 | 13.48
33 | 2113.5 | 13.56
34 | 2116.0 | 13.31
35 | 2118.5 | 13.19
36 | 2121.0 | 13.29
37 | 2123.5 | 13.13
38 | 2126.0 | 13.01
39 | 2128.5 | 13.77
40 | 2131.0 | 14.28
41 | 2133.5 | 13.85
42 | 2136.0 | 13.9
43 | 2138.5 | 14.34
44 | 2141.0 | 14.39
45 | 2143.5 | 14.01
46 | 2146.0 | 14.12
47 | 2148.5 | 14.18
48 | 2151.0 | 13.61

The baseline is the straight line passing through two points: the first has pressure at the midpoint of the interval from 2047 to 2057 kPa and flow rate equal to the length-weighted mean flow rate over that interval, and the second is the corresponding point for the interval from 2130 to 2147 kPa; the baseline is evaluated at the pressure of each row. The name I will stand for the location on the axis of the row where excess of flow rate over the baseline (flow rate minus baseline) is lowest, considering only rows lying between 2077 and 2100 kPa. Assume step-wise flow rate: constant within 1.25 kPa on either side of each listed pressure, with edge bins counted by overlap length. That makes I 2078.5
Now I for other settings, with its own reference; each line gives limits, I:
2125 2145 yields 2126.0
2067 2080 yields 2076.0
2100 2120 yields 2103.5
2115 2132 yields 2126.0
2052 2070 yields 2068.5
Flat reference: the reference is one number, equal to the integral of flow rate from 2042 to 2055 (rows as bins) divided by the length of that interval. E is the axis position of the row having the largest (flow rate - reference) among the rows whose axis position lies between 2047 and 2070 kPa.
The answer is 2048.5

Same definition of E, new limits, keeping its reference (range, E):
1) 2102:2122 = 2113.5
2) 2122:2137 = 2131.0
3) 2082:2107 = 2106.0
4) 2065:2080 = 2066.0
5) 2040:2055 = 2046.0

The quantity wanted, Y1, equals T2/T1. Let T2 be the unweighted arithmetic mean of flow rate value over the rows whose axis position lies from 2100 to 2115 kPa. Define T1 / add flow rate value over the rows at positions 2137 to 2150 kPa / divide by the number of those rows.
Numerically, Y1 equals 0.93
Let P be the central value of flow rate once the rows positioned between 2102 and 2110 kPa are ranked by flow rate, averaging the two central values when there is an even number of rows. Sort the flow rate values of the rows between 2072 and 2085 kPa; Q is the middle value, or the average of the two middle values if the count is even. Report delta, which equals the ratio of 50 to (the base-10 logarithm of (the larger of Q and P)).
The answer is 44.7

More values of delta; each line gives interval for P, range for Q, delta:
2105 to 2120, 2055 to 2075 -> 44.6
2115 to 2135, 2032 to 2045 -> 41.9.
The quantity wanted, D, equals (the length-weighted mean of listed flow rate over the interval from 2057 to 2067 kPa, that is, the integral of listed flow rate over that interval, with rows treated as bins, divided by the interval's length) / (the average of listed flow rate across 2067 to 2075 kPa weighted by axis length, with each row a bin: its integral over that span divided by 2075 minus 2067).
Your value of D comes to 1.62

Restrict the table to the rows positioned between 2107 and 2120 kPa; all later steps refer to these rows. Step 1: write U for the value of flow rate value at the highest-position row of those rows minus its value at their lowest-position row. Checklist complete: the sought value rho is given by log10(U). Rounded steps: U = 0.0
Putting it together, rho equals -1.52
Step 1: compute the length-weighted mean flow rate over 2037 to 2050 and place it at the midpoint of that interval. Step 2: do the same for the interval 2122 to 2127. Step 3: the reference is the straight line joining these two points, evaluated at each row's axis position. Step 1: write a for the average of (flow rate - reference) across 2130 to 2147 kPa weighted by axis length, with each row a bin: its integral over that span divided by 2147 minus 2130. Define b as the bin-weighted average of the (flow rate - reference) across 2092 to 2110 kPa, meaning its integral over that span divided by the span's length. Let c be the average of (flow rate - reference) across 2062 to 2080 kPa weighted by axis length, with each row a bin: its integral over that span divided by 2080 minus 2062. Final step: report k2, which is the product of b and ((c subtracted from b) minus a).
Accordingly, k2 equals -5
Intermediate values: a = 1.5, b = -1.0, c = -7.1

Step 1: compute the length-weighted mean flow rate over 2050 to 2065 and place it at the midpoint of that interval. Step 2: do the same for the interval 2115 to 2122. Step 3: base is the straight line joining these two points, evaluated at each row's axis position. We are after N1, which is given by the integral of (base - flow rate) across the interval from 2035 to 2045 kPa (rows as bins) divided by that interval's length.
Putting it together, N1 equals -2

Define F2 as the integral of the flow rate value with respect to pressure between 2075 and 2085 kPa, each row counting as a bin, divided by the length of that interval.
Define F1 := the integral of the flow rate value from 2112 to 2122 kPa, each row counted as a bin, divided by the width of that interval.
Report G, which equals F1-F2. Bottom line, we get 6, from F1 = 13.3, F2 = 7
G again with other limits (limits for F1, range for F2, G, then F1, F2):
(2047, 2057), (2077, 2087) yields 8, 15.3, 8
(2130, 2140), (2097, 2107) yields 1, 14.1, 13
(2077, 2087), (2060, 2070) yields -3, 7.7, 10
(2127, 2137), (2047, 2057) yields -1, 13.9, 15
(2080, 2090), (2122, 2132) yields -5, 9.0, 14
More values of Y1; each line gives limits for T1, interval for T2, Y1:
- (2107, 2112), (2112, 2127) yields 0.99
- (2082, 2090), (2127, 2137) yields 1.47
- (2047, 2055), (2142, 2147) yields 0.91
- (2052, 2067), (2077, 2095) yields 0.74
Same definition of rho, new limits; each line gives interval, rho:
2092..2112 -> 0.05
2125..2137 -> -0.05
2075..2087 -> 0.55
